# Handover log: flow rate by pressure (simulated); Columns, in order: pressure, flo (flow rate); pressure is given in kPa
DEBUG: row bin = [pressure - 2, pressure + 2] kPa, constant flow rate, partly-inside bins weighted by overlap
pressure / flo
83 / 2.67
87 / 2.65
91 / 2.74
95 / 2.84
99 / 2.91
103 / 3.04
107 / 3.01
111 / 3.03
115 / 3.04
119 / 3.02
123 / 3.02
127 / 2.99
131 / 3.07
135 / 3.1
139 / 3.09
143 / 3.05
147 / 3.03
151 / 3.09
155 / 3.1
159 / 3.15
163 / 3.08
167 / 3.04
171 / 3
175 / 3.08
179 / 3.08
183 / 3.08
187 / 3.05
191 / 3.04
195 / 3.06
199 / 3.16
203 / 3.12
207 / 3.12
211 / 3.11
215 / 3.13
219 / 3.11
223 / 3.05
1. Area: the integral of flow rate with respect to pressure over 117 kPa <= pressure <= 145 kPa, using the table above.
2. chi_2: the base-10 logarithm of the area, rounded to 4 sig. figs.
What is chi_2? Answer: 1.931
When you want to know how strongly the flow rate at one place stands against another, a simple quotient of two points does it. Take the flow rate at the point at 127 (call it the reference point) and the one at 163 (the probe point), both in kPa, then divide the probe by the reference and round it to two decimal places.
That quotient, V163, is 1.03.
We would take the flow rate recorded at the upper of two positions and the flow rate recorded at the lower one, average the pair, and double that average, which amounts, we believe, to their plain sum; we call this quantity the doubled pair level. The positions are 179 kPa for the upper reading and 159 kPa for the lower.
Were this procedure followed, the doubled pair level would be 6.23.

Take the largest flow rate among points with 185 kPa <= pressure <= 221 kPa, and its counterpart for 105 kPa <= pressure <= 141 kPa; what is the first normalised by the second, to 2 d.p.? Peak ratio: 1.02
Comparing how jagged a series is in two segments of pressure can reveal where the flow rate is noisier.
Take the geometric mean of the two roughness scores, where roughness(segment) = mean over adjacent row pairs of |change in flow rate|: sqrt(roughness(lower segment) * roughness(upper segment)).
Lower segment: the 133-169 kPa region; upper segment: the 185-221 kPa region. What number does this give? 0.032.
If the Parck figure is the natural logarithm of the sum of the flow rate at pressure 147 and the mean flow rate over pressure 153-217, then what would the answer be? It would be 1.81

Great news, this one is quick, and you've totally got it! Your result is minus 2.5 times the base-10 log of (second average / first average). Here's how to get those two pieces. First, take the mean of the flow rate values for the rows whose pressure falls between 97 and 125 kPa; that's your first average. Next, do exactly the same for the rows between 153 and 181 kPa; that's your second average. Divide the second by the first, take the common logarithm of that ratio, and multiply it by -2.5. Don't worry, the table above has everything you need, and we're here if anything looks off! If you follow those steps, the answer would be -0.023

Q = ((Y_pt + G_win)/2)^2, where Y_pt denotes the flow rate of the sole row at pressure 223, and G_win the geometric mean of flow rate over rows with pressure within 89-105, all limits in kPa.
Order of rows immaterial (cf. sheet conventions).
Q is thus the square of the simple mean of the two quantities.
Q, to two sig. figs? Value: 8.8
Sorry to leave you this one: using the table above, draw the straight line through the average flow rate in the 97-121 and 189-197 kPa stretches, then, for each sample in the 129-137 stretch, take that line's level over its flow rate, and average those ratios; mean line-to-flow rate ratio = 0.98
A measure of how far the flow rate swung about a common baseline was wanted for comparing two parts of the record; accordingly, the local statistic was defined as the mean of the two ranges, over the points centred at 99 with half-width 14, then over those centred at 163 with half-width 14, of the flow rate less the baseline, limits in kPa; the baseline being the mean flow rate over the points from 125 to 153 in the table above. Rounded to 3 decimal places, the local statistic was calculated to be 0.270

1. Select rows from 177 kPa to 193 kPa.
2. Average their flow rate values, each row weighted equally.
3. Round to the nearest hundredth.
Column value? 3.06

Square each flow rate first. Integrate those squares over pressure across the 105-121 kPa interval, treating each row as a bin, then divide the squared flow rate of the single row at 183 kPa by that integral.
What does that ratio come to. 0.0648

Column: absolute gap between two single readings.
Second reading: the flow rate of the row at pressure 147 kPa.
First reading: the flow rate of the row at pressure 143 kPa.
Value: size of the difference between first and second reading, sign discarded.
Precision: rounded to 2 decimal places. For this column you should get 0.02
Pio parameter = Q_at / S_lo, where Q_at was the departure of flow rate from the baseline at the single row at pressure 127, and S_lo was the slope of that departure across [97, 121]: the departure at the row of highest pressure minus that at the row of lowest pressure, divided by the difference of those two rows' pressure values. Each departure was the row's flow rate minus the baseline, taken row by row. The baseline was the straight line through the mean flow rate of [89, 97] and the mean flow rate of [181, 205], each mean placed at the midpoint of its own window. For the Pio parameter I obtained 39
